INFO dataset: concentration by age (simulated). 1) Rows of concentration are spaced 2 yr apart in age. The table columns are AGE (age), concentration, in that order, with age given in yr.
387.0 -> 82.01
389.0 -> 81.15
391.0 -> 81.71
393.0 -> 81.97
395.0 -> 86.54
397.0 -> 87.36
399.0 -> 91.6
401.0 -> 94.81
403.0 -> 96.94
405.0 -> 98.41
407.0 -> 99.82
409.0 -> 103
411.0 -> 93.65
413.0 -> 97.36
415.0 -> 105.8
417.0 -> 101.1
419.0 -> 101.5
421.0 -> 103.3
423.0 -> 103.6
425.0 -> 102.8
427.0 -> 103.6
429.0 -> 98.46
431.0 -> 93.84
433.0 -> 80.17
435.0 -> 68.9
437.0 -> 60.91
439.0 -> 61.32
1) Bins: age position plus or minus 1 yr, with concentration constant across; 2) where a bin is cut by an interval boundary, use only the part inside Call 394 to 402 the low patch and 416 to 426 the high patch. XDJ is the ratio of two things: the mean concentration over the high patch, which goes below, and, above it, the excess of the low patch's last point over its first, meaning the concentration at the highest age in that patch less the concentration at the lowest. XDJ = 0.081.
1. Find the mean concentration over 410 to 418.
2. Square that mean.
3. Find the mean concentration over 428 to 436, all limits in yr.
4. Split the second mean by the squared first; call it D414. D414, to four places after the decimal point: 0.0086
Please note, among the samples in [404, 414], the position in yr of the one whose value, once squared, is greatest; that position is 409.0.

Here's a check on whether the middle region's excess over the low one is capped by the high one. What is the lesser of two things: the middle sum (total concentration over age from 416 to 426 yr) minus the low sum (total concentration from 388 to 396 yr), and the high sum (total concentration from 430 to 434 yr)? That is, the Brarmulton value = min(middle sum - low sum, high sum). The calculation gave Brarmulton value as 174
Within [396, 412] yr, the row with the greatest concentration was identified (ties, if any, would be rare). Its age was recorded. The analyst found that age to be 409.0 yr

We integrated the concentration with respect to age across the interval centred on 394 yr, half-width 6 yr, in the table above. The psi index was 1021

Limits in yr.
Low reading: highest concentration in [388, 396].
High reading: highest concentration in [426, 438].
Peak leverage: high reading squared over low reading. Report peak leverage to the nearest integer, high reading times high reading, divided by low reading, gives 124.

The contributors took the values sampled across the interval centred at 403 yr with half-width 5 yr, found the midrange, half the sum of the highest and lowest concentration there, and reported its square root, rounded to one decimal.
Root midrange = 9.8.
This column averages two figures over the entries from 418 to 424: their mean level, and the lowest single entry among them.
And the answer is 102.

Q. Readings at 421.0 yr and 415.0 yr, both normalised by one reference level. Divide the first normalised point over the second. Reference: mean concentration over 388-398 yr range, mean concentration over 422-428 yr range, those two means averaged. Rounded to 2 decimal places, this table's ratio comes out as 0.98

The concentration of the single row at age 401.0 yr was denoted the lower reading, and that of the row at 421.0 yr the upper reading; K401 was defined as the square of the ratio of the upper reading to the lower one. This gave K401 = 1.2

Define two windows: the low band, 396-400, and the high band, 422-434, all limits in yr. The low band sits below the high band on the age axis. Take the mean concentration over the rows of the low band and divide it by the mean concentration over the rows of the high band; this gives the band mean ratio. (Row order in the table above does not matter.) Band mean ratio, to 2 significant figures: 0.92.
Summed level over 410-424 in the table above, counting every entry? 706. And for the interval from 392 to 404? 539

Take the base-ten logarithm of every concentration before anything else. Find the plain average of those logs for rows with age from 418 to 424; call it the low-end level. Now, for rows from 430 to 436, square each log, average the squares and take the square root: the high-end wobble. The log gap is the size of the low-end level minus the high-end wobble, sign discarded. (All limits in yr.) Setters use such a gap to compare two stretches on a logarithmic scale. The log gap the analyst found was 0.11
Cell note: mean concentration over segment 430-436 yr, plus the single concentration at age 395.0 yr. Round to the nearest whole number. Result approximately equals 168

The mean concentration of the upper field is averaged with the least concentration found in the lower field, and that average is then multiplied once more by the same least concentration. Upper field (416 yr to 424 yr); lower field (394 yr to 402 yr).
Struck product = 8174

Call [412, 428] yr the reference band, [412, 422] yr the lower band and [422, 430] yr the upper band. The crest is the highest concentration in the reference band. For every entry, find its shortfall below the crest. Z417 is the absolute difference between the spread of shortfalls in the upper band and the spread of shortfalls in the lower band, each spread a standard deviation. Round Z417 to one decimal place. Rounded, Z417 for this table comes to 0.6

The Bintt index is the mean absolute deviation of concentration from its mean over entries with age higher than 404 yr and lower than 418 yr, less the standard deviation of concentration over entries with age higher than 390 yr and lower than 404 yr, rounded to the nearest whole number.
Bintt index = -3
